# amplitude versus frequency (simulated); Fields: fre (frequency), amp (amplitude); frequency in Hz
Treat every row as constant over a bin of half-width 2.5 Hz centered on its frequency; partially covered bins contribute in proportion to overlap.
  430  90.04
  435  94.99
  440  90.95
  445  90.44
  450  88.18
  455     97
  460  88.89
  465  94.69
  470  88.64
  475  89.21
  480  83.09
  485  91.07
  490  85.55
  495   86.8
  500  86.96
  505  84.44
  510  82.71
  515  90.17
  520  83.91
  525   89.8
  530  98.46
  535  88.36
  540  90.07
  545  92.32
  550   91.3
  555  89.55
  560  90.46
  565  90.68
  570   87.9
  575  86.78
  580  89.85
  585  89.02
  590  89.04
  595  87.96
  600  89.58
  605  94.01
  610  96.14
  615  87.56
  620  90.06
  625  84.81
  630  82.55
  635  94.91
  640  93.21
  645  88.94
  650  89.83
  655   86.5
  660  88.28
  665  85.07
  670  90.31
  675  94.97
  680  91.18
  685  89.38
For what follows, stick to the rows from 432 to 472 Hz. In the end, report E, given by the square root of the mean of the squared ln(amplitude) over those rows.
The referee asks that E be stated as 4.52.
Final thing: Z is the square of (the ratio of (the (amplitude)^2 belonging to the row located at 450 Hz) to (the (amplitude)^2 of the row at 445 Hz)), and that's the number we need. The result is 0.9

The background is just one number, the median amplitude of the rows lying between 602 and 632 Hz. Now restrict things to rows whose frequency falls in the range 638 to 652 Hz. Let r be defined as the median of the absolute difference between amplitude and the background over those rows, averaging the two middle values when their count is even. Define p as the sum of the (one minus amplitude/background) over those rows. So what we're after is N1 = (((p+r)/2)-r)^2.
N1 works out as 0.3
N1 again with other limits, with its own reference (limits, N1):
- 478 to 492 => 2.5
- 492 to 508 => 0.9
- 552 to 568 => 0.7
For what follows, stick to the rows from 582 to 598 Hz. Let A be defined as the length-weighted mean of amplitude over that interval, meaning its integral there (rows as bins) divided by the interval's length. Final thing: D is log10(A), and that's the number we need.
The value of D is 1.95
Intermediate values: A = 88.7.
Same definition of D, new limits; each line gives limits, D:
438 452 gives 1.95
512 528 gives 1.95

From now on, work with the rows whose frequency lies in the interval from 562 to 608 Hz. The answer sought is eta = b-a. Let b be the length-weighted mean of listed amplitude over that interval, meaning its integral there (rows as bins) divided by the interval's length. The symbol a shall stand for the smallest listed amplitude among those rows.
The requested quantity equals 2.7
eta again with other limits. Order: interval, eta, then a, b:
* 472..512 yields 3.6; 82.71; 86.3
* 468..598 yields 5.9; 82.71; 88.6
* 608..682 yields 7.0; 82.55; 89.6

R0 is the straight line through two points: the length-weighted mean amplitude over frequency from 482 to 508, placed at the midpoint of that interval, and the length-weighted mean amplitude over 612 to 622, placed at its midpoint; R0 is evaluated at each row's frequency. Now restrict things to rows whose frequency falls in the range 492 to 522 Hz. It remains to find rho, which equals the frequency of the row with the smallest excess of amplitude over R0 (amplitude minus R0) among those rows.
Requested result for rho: 510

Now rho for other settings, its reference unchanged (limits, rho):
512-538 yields 520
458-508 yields 480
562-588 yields 575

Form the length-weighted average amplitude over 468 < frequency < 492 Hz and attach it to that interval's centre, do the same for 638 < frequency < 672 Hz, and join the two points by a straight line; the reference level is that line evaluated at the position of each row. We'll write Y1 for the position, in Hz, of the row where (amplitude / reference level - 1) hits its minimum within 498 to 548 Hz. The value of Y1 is 510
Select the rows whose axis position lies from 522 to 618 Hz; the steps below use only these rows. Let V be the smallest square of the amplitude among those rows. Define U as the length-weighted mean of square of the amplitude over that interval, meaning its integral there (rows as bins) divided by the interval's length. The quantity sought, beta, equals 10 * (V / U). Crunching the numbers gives 9.20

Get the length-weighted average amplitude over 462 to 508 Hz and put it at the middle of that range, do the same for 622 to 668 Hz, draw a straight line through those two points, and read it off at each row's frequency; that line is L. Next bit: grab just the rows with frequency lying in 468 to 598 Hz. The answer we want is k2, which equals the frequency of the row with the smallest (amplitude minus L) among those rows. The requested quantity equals 510 Hz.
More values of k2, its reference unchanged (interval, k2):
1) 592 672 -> 630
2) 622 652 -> 630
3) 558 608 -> 575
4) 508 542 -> 510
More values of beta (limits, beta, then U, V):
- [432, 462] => 9.22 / 8430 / 7776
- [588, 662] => 8.48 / 8036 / 6815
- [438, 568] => 8.55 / 7999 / 6841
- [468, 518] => 9.07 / 7545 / 6841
